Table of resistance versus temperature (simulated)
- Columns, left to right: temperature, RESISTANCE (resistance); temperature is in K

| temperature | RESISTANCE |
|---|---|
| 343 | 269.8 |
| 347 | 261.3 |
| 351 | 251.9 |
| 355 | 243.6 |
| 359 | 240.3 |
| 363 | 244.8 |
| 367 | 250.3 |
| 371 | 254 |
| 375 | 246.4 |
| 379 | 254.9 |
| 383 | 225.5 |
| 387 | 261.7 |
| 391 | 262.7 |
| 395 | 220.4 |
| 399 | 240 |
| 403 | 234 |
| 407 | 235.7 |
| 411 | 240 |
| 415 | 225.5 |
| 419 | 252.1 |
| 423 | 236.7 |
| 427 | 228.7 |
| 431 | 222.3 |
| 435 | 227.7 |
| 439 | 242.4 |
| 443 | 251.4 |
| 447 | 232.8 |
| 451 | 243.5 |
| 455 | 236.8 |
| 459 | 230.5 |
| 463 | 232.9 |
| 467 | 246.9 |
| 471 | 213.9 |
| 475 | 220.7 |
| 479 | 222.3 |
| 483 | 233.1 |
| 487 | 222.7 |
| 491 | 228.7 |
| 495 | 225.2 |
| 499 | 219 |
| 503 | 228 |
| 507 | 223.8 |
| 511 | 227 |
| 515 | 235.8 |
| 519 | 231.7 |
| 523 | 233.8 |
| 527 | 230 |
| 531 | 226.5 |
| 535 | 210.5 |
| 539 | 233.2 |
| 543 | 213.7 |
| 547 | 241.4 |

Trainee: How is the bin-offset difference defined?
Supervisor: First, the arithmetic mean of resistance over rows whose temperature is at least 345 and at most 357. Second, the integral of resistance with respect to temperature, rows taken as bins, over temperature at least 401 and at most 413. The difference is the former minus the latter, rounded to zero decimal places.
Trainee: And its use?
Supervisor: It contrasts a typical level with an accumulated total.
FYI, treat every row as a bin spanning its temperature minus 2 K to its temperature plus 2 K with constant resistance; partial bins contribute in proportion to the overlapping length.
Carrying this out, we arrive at -2587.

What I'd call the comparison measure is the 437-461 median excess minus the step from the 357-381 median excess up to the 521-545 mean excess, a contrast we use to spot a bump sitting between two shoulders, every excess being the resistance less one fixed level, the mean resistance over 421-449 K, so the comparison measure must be 29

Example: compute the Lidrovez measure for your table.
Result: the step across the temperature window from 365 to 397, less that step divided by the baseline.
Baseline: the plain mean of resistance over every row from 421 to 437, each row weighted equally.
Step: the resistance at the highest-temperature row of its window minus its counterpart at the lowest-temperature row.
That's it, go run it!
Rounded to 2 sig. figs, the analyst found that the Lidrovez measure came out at -30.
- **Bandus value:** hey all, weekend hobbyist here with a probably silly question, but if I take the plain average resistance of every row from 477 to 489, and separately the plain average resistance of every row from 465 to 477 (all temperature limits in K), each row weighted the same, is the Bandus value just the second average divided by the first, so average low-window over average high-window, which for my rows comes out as 1.01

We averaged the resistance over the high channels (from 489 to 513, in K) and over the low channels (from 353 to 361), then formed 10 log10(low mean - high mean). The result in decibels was 12.2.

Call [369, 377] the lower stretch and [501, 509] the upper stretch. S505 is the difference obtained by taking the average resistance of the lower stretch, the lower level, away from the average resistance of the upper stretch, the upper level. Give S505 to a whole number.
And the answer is -24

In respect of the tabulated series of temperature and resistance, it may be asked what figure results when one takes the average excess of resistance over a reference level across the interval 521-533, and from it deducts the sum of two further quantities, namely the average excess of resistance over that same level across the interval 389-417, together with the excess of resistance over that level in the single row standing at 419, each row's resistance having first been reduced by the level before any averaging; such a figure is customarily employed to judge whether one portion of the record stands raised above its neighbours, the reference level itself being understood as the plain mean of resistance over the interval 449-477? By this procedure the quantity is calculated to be -27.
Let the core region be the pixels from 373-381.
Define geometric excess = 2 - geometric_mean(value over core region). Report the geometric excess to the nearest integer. -249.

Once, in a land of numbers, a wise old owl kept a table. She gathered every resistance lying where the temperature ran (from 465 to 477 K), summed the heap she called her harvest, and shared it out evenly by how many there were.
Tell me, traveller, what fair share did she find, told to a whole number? 227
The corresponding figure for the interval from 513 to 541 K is 229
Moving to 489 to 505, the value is 225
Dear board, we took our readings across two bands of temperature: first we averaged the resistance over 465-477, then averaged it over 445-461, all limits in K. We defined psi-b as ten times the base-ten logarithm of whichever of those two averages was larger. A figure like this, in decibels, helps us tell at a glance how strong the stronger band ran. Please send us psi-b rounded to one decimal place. 23.7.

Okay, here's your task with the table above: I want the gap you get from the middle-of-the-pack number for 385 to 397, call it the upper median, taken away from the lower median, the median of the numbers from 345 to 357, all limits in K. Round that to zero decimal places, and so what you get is -10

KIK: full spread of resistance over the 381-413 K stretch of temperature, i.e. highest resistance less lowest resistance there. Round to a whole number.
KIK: 42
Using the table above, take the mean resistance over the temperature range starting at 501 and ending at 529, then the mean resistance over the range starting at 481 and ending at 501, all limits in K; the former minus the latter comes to 4.3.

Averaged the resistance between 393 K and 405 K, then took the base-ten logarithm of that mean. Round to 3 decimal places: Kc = 2.364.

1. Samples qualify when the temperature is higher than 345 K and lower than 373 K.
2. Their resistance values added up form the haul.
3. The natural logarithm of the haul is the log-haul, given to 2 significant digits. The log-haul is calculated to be 7.5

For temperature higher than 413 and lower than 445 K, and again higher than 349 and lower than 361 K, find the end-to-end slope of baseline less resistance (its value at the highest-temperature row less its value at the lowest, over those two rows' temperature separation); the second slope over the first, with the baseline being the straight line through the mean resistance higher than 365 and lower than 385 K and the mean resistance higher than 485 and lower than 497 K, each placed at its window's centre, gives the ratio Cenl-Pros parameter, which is -1.2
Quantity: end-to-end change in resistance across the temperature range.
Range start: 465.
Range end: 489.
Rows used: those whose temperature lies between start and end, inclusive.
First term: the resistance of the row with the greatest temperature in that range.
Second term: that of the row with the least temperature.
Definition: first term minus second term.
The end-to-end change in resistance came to -24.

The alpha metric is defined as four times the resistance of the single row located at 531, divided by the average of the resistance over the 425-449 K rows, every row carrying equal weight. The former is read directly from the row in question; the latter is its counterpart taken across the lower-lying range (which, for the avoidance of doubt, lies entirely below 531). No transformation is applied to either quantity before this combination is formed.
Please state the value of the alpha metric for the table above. 3.87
